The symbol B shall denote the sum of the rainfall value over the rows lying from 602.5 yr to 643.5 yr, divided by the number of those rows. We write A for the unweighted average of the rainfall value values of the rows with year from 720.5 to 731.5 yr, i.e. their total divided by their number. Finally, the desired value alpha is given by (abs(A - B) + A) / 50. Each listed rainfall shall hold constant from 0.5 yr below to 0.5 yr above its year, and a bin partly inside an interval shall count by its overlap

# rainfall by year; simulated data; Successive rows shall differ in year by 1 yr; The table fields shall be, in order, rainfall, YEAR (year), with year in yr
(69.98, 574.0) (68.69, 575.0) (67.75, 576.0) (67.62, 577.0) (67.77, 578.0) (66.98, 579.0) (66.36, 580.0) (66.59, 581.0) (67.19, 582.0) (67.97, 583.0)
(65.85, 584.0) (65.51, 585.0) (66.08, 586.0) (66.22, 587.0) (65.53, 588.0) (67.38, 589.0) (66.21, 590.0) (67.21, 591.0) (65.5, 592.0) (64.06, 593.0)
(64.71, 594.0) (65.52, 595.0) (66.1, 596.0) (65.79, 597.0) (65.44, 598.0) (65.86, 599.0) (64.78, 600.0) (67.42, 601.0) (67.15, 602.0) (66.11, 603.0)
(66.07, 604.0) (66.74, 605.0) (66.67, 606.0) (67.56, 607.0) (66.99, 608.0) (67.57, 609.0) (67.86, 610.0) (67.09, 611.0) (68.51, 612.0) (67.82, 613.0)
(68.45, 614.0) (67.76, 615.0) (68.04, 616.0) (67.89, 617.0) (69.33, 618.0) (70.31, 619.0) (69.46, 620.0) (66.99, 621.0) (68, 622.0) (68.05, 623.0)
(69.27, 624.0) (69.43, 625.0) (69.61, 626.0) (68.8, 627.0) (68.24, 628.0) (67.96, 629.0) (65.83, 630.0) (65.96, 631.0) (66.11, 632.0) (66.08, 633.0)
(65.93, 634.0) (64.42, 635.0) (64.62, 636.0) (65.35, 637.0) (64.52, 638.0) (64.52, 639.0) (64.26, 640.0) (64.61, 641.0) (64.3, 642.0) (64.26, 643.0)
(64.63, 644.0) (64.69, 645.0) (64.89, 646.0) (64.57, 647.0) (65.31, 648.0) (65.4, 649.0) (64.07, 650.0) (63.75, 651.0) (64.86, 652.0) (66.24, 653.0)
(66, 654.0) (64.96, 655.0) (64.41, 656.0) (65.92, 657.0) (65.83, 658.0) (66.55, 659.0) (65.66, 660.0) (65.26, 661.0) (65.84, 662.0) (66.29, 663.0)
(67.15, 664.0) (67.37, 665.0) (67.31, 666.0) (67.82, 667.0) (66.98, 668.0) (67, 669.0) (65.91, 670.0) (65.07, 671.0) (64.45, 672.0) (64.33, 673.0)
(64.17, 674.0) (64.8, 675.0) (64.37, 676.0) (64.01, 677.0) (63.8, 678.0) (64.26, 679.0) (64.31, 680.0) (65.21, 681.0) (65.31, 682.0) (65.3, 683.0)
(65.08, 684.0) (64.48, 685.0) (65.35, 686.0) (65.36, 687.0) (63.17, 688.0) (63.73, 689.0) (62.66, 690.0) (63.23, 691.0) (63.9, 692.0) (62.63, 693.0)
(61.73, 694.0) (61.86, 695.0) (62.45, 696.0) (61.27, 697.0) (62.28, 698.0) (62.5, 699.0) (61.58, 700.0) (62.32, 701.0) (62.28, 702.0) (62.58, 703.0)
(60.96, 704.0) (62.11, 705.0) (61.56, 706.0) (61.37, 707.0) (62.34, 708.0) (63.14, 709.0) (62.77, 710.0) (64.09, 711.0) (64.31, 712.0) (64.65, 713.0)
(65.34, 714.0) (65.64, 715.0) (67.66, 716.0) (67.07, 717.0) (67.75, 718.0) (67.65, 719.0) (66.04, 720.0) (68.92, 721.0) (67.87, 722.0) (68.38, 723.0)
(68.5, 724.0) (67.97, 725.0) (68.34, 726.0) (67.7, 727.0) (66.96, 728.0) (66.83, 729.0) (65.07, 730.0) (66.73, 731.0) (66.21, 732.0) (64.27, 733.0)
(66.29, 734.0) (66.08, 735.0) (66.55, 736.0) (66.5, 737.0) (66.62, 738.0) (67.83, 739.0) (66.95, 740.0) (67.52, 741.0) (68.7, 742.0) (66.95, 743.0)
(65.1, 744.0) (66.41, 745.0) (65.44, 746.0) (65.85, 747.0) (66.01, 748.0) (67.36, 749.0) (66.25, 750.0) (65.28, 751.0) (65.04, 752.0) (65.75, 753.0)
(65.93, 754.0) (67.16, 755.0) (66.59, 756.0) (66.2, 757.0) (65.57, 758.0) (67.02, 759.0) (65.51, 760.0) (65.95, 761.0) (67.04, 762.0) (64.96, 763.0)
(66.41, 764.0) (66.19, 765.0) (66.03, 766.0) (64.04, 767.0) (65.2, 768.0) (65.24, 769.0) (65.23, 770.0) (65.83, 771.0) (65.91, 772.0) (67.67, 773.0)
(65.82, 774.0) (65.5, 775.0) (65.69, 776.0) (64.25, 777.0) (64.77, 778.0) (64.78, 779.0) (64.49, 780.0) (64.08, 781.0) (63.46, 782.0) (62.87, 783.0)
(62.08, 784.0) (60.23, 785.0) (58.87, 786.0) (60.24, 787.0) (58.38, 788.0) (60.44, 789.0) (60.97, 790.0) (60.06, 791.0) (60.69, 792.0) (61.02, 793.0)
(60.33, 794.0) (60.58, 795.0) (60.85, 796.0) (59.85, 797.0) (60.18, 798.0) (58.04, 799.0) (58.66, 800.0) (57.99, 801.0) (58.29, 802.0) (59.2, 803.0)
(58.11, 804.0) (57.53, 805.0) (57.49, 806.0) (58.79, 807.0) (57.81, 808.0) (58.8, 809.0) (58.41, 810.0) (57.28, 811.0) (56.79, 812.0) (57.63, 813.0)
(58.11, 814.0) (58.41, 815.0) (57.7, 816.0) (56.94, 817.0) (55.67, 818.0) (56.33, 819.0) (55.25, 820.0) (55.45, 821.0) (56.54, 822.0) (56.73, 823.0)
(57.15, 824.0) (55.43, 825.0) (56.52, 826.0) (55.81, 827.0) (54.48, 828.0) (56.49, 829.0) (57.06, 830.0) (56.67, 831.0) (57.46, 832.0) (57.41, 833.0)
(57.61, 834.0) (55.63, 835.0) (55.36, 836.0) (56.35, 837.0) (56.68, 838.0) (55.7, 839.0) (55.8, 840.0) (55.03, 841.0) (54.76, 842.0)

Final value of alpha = 1.36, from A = 67.6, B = 67.0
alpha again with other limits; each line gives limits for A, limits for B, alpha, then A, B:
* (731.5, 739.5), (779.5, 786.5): 1.41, 66.3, 62.3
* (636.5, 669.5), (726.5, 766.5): 1.33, 65.5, 66.3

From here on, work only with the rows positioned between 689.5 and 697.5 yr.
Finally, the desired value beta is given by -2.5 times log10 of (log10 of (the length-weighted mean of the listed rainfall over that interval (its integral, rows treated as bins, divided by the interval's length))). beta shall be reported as -0.636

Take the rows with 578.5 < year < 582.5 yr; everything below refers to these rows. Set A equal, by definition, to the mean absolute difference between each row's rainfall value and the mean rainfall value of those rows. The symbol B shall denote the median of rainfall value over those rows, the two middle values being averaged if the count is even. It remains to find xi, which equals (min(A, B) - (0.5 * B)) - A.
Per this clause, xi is -33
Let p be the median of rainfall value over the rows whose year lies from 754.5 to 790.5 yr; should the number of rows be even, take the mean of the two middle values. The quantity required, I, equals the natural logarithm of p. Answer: 4.18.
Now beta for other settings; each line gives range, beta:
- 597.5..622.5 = -0.655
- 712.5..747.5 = -0.653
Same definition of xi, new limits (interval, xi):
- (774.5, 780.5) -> -32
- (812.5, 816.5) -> -29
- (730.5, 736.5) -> -33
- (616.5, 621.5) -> -35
